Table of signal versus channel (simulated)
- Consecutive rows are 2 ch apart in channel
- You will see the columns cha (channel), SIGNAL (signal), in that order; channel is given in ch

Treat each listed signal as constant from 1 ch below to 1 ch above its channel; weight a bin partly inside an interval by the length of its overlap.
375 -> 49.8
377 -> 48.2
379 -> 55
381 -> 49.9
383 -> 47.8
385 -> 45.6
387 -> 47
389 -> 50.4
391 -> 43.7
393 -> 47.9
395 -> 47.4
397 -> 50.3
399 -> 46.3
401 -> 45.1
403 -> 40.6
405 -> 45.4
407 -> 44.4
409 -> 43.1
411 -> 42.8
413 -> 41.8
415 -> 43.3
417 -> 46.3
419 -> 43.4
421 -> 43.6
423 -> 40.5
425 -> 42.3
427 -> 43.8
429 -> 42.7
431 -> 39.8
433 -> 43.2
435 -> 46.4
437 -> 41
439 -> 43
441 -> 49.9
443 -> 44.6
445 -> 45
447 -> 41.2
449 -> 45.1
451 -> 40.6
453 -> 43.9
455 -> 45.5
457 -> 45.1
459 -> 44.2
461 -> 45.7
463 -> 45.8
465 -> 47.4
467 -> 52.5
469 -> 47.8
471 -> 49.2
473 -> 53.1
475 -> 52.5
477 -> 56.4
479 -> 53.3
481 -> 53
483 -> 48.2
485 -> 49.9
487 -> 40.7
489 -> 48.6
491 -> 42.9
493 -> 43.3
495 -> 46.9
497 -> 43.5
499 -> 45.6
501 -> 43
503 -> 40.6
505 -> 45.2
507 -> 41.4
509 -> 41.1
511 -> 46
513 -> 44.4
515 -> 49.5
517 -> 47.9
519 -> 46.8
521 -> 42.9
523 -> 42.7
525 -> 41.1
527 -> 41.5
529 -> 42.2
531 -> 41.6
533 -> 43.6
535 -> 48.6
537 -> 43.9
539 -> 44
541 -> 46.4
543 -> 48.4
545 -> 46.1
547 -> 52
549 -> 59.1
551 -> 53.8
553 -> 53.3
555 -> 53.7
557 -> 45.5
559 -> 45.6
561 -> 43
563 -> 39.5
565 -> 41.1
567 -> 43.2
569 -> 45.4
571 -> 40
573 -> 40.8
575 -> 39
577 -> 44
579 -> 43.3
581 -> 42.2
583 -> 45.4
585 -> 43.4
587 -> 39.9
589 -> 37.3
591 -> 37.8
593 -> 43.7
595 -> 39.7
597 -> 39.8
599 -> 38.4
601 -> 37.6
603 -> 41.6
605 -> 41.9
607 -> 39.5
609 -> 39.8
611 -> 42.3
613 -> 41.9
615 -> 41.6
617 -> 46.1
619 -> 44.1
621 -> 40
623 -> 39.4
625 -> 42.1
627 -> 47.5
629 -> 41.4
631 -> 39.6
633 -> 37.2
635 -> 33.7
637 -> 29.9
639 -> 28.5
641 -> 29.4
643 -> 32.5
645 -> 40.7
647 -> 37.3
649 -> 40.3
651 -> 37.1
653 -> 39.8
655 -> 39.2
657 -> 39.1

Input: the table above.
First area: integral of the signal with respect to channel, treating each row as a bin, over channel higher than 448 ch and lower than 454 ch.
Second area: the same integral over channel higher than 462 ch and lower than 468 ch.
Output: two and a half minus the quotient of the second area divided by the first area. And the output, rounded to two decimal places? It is 1.38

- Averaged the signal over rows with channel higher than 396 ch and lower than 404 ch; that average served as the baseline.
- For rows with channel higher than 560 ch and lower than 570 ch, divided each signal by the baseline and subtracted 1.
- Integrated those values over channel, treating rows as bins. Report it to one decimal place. -0.7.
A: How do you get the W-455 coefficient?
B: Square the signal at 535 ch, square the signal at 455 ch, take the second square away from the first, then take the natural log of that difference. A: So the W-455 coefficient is 5.68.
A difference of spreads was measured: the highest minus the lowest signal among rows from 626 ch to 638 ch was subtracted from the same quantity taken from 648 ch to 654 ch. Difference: -14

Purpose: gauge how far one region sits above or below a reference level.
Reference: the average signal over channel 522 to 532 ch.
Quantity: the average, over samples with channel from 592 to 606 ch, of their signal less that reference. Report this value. -1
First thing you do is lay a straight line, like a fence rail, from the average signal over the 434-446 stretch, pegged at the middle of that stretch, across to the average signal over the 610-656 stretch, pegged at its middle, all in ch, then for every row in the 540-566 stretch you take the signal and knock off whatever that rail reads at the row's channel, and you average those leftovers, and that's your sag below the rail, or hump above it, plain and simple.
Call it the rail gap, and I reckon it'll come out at 6.9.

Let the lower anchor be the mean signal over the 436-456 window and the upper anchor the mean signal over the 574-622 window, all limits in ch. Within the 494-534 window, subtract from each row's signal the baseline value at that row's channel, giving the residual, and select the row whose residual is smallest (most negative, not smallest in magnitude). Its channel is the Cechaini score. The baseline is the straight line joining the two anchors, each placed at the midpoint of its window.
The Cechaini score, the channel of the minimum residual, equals 503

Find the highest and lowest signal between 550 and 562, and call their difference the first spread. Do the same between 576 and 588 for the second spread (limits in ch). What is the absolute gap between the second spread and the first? 5.3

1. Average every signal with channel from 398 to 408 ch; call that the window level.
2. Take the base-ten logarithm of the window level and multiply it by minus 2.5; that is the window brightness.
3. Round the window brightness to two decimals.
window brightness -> -4.12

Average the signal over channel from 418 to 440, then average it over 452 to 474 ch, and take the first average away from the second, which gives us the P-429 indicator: 5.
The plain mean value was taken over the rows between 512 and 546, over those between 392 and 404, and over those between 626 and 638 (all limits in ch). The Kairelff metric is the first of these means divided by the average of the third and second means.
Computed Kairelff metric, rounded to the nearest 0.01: 1.06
